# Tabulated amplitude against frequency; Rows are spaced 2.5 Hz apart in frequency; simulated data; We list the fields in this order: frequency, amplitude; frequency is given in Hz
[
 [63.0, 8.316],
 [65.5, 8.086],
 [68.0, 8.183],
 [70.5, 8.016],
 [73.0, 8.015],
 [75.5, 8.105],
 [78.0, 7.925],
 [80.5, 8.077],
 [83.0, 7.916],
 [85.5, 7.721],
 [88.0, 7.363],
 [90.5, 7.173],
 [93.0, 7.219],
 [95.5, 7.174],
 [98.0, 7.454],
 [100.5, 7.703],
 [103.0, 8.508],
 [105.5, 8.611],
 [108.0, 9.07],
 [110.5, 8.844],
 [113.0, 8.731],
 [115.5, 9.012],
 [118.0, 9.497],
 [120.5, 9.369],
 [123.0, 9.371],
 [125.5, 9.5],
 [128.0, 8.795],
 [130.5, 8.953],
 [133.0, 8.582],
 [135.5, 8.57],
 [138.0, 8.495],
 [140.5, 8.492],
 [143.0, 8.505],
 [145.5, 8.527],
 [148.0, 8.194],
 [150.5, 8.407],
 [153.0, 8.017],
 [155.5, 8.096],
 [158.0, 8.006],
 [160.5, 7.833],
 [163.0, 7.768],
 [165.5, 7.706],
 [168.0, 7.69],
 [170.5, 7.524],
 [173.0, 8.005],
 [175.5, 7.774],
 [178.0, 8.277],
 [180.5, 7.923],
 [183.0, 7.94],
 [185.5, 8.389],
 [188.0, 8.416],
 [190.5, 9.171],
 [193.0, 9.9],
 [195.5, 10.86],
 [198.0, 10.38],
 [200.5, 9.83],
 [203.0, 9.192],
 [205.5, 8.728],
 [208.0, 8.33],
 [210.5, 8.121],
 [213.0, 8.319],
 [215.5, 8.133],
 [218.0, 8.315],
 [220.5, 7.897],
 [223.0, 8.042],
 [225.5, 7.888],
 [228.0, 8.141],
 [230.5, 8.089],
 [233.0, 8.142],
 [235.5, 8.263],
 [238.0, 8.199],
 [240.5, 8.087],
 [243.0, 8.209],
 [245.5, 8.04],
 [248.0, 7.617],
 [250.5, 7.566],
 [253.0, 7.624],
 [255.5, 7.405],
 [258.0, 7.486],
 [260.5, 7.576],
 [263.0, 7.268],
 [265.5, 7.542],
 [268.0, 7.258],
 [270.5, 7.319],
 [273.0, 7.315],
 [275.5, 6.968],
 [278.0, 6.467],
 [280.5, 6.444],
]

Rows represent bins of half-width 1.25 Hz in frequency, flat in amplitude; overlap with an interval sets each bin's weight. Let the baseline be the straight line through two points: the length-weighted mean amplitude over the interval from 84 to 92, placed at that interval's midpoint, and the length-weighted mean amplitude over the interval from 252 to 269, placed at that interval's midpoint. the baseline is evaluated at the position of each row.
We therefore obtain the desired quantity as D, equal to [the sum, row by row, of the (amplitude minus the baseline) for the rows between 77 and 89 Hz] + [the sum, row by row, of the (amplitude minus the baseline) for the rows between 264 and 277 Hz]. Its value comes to 1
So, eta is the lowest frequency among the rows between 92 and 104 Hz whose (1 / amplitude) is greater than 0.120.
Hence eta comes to 93.0 Hz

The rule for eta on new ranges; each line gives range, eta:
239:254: 240.5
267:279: 268.0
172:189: 173.0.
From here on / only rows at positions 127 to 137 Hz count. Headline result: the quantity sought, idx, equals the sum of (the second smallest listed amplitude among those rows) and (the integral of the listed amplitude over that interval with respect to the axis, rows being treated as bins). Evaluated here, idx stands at 96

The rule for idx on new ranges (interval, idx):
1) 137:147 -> 93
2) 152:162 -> 88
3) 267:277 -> 79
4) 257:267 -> 82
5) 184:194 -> 98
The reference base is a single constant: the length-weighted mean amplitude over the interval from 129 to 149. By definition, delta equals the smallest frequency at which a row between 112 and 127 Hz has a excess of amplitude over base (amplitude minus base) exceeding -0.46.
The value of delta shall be 113.0 Hz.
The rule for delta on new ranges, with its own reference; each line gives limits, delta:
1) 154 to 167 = 155.5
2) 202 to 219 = 203.0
